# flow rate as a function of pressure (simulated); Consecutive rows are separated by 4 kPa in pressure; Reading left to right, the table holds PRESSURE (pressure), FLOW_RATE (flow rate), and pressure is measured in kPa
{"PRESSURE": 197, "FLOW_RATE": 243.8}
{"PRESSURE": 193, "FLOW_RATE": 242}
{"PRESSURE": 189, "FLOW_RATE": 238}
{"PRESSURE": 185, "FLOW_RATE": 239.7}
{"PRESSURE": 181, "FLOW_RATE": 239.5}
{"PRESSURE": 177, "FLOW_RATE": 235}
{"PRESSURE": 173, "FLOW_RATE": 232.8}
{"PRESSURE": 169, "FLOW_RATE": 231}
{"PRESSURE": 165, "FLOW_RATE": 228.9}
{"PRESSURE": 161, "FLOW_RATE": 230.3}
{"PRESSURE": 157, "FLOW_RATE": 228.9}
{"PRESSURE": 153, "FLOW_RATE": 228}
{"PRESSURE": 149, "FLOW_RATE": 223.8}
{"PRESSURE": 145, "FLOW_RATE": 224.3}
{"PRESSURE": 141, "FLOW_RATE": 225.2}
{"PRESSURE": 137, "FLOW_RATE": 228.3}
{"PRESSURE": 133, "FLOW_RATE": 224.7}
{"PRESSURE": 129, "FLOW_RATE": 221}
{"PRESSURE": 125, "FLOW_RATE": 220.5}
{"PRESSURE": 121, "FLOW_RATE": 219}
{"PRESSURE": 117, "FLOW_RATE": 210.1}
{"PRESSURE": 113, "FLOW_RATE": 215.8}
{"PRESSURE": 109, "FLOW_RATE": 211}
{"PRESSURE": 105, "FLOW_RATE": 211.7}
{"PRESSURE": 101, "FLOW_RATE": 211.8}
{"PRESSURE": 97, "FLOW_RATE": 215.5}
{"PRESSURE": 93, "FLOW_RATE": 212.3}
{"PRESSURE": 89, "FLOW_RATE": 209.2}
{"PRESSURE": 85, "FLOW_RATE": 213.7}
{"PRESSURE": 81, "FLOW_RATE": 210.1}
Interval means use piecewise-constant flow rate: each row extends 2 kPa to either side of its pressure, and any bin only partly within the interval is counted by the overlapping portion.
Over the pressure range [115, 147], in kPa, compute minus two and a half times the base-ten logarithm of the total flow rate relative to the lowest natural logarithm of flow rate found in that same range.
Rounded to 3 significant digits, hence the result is -6.30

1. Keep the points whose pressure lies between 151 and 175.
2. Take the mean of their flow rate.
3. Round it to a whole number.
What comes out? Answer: 230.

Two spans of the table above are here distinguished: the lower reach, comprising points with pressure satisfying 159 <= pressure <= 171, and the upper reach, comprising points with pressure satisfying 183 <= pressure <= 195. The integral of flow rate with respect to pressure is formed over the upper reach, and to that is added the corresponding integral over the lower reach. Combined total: 5640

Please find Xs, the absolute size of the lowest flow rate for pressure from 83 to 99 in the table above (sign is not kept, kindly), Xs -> 209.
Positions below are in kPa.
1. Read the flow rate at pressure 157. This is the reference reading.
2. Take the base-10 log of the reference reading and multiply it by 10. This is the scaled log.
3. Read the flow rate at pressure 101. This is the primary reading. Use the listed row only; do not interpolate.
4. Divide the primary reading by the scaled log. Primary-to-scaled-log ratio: 8.98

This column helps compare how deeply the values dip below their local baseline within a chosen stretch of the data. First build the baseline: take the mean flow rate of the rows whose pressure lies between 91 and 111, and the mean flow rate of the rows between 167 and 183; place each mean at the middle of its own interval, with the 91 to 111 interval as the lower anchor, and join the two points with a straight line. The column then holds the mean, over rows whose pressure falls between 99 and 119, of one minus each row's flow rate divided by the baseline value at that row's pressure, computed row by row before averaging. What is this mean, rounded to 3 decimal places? 0.013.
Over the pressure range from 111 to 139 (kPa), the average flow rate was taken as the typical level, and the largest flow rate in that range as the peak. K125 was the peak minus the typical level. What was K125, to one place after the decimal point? 8.4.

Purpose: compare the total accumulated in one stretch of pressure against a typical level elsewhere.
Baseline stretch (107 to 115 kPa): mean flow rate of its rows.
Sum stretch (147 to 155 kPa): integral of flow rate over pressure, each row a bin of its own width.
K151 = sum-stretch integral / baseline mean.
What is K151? 8.47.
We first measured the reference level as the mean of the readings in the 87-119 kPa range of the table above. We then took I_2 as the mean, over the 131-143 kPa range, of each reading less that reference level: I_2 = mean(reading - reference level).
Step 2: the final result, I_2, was 14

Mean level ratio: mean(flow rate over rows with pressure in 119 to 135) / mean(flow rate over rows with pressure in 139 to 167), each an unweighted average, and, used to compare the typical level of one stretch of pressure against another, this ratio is 0.975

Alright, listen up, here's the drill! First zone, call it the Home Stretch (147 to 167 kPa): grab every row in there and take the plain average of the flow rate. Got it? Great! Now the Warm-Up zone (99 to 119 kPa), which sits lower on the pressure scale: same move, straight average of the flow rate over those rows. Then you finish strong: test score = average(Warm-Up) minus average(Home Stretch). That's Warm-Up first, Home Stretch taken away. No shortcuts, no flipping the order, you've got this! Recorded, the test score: -16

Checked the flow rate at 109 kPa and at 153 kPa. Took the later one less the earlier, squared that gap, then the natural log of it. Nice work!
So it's 5.7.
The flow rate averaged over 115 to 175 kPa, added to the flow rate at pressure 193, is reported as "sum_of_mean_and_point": 467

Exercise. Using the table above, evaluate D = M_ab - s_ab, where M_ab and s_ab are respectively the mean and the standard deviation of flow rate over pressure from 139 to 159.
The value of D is 224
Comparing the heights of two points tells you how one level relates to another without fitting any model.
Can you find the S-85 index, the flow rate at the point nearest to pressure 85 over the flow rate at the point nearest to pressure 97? 0.99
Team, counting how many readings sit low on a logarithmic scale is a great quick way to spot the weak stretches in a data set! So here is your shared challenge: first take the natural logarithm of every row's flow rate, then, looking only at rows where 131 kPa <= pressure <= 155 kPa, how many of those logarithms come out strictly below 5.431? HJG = 6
